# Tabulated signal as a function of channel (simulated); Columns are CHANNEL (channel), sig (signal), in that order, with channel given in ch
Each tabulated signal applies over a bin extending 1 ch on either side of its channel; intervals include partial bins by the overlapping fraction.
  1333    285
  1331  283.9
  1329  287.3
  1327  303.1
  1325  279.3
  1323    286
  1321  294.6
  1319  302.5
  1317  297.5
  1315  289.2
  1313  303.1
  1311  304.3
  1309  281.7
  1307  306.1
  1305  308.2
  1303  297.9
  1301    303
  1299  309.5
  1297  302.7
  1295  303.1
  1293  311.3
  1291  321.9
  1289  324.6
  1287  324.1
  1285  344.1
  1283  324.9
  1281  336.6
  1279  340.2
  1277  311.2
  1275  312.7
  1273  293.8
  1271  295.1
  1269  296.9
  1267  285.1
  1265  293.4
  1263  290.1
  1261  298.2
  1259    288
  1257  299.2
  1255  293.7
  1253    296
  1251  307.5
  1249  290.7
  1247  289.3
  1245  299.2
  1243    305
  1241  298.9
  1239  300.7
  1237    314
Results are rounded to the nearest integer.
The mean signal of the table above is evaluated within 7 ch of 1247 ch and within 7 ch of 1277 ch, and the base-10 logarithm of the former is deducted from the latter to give 314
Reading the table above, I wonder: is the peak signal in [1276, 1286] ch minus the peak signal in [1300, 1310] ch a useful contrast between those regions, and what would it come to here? 36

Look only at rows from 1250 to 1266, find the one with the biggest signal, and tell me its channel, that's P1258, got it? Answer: 1251 ch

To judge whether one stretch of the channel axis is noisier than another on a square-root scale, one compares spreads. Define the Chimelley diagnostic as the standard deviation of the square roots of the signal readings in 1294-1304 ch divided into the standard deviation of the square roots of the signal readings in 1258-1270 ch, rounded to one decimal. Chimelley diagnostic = 1.3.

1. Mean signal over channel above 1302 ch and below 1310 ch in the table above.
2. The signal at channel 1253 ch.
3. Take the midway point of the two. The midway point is 297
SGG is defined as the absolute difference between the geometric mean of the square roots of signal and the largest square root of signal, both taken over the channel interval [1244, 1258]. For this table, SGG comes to 0.32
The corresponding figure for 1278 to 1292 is 0.36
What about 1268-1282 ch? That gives 0.79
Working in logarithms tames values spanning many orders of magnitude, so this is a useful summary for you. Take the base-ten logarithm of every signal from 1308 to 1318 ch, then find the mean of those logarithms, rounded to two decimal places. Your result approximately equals 2.47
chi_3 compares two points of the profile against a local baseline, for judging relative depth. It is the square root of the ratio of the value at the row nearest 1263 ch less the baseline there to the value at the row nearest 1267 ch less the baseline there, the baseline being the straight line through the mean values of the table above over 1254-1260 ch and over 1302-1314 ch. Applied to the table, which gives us 0.66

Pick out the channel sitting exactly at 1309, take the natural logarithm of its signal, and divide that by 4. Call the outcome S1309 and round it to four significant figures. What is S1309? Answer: 1.410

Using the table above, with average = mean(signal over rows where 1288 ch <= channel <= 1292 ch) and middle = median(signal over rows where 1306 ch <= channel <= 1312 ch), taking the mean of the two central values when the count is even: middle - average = -19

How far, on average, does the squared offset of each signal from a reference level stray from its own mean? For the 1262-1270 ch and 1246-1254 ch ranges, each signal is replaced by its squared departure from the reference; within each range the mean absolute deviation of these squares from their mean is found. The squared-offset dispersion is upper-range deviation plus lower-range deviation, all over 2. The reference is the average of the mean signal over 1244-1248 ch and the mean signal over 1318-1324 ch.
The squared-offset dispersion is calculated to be 44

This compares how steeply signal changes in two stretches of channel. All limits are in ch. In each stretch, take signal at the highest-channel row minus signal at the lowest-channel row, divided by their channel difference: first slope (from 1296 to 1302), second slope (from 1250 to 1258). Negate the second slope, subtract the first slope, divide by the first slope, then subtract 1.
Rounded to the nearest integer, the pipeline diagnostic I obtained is 16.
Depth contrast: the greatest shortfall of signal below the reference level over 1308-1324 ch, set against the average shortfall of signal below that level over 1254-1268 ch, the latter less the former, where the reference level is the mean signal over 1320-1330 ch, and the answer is -11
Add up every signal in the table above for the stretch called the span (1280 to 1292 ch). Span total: 1976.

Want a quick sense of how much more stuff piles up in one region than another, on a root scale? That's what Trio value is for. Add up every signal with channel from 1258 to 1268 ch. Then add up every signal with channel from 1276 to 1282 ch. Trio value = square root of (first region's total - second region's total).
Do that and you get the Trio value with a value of 21.6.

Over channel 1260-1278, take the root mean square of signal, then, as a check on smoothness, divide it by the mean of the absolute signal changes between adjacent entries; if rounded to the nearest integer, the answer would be 43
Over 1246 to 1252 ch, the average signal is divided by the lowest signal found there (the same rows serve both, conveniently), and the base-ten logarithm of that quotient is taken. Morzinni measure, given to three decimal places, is 0.010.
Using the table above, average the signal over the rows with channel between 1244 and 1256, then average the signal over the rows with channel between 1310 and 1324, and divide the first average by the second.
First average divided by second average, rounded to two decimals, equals 1.00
